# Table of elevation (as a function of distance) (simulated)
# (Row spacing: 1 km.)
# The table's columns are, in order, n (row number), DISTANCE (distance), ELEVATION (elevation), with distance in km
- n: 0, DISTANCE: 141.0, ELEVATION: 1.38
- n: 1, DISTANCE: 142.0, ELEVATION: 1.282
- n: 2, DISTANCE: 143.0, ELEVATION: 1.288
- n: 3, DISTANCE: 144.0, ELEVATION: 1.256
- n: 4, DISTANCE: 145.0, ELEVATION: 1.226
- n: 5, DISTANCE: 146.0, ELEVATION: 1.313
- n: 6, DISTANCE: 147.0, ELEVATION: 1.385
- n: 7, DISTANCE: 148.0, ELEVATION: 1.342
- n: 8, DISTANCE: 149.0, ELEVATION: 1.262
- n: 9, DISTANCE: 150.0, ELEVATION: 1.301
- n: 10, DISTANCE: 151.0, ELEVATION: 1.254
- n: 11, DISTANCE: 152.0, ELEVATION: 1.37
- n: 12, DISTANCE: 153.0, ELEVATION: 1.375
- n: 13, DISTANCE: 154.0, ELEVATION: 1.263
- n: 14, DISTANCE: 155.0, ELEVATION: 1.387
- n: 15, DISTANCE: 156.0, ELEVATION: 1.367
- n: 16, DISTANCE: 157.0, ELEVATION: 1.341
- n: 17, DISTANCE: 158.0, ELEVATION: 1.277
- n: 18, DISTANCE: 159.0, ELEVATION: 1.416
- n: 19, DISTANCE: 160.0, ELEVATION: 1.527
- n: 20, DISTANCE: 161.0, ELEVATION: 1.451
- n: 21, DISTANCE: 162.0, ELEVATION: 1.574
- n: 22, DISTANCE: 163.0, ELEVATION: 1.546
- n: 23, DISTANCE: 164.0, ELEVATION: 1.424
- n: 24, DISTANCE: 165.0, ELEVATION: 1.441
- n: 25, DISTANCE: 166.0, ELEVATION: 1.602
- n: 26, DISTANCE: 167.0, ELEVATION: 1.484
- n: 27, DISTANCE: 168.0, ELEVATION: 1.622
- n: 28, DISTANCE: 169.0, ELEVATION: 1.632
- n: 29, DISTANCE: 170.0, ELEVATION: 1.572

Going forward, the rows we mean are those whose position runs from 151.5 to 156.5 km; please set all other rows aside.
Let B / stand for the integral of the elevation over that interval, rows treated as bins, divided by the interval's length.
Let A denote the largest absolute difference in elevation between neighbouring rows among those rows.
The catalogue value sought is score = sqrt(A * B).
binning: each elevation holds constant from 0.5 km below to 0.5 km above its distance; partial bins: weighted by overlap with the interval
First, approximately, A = 0.124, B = 1.35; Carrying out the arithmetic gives 0.41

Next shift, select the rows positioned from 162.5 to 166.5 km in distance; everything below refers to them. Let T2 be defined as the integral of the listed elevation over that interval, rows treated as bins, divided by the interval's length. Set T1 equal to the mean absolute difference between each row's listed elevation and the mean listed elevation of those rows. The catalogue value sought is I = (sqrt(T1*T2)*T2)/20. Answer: 0.025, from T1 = 0.071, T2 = 1.50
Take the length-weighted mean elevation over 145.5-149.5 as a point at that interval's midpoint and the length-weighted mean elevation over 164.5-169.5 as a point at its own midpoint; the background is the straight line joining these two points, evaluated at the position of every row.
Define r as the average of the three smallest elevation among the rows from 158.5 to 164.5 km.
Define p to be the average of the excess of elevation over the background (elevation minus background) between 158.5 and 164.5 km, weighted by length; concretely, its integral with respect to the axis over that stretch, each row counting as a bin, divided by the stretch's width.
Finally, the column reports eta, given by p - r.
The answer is -1.43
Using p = 0.00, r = 1.43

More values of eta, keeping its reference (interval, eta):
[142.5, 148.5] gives -1.26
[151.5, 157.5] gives -1.38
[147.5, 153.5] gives -1.32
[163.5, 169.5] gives -1.47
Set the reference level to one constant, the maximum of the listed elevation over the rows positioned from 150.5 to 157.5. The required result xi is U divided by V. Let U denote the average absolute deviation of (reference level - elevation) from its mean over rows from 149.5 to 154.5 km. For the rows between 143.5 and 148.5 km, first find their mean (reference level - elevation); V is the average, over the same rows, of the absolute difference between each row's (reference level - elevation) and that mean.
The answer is 0.9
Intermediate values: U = 0.05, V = 0.051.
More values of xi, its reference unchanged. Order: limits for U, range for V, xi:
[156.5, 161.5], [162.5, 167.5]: 1.3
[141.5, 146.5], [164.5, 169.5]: 0.3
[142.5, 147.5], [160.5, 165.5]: 0.8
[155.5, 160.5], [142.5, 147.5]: 1.6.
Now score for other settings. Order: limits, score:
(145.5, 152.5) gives 0.39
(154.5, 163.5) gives 0.45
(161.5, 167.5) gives 0.49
